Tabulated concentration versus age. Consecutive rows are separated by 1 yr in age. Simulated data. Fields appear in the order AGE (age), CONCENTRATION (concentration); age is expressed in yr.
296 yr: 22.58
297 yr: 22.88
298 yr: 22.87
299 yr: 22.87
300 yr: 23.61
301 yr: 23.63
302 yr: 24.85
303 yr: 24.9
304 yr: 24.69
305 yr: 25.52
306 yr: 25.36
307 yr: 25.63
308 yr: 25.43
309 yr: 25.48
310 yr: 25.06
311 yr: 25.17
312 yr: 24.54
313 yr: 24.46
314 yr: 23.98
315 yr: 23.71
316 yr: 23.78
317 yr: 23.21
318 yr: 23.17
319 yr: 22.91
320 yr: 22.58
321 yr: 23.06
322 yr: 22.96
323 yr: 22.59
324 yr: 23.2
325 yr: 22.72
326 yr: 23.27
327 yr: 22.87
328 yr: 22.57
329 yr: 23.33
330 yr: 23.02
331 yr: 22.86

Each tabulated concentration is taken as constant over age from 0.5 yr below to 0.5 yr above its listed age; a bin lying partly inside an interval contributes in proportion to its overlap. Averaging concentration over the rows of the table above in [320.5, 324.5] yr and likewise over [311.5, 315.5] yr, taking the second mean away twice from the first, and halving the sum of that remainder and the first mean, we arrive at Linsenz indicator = -1.2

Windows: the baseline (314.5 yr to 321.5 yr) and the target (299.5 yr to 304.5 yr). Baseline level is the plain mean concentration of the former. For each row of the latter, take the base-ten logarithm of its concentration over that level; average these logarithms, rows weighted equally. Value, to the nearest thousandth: 0.021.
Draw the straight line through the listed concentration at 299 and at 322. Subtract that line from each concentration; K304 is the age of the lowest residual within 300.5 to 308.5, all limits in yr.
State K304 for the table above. 301 yr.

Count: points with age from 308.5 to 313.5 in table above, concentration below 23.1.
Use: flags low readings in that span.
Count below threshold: 0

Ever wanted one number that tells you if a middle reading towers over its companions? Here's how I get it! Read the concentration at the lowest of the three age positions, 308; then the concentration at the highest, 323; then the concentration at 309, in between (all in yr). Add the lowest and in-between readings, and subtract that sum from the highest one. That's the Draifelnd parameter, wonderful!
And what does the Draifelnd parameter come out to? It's -28.3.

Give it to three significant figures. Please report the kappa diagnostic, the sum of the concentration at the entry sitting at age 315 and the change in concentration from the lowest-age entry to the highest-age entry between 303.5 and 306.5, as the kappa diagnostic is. 24.4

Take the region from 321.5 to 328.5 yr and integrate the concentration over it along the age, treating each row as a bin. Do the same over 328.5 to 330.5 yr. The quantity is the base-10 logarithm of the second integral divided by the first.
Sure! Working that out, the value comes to -0.54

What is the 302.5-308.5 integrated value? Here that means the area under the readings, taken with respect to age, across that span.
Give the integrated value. 152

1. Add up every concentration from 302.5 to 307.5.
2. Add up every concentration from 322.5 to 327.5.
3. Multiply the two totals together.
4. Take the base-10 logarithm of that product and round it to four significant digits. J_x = 4.160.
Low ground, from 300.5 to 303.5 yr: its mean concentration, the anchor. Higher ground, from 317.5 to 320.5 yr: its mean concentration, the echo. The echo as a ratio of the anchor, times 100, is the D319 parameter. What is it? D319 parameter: 94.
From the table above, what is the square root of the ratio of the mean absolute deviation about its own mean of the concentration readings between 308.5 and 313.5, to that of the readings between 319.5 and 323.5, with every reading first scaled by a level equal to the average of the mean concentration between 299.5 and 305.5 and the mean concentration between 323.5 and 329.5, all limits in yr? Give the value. 1.29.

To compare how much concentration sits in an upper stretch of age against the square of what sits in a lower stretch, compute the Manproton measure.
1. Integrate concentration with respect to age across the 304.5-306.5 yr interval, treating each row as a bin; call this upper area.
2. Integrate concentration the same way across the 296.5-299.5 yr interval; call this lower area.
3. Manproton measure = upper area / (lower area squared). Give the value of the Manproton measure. 0.011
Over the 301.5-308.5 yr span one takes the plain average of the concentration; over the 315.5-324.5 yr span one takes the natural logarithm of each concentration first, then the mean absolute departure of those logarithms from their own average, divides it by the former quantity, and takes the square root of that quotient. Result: 0.0211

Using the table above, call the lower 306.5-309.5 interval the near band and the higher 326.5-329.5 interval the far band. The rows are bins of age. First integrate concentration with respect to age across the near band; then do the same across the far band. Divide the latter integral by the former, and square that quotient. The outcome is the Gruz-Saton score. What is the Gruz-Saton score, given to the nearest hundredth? 0.81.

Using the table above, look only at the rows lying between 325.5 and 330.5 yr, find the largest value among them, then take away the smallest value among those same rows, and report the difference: 0.76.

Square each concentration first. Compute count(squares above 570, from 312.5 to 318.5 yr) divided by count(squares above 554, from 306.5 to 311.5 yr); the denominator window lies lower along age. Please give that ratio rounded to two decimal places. 0.40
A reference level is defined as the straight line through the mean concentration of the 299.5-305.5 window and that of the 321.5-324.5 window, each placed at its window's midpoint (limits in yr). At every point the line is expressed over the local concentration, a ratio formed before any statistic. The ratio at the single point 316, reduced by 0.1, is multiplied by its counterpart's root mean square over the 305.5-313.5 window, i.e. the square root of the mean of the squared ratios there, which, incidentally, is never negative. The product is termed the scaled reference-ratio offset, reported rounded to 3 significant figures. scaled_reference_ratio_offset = 0.846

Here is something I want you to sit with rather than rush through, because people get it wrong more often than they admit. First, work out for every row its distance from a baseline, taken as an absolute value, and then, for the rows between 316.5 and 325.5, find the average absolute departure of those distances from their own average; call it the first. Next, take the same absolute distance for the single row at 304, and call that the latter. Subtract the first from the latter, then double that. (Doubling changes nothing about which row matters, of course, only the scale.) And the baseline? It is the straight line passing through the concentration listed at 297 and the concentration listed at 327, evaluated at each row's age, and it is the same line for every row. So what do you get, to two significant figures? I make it 3.4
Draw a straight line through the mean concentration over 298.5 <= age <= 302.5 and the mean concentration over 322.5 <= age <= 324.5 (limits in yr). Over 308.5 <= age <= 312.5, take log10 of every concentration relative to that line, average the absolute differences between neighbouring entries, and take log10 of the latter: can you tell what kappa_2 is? -2.19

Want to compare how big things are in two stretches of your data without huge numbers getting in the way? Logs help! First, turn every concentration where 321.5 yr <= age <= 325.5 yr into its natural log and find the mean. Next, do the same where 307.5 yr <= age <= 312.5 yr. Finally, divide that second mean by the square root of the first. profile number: 1.82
